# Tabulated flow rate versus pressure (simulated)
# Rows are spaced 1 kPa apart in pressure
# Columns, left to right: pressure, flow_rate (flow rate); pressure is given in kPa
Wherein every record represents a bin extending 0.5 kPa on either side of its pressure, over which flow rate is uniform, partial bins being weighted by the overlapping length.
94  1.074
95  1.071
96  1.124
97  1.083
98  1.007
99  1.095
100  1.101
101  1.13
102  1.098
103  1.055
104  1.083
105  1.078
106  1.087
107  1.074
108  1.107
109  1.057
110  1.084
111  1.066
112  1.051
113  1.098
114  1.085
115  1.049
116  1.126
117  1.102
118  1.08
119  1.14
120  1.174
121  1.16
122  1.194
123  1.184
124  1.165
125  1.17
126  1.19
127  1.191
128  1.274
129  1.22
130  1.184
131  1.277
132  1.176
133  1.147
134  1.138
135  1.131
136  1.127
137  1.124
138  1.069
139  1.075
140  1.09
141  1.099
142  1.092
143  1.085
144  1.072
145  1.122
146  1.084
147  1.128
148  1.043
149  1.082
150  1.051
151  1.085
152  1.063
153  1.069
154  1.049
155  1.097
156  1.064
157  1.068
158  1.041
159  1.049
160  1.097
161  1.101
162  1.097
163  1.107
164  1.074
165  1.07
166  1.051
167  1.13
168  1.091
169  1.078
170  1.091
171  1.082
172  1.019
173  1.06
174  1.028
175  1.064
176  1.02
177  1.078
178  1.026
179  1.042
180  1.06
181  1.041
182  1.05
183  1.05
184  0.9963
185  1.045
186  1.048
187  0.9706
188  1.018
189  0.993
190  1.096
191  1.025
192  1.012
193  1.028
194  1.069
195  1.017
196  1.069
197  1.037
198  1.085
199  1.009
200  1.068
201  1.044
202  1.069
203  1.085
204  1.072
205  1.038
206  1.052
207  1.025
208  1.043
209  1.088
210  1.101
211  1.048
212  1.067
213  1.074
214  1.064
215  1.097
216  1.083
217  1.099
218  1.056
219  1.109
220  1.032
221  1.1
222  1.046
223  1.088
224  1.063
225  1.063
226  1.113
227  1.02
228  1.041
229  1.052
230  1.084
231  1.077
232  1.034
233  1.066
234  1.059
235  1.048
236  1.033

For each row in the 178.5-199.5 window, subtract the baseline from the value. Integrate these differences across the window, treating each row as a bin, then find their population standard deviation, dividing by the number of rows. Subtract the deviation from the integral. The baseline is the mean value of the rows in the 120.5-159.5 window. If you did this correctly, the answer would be -1.82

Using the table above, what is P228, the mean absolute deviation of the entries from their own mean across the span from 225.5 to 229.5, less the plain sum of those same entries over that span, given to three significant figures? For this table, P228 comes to -4.20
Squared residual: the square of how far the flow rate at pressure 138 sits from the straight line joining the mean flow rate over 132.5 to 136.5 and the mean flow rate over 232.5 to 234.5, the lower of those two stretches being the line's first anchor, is 0.0041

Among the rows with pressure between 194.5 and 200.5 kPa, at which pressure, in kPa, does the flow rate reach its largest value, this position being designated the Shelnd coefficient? 198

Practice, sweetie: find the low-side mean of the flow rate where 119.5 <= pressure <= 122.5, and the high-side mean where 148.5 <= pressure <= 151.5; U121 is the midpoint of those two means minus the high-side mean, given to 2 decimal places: 0.05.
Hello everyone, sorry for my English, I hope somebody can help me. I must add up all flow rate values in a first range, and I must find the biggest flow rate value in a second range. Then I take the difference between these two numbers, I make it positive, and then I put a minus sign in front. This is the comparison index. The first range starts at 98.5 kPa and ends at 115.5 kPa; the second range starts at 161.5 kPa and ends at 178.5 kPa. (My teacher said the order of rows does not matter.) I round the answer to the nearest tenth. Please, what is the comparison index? -17.3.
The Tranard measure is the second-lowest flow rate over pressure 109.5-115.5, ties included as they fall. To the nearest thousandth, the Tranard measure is 1.051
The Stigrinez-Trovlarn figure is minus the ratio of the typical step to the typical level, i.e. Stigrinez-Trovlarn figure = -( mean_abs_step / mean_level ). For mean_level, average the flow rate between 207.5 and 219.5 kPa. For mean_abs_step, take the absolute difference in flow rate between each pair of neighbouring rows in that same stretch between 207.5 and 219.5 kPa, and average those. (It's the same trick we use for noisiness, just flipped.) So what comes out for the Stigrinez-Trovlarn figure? -0.026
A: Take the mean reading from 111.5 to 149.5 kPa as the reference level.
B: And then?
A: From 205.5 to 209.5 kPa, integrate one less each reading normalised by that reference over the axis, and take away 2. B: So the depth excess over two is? -1.72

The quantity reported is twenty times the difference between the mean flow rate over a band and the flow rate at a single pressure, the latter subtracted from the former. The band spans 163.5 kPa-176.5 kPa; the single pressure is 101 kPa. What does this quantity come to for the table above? -1.3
